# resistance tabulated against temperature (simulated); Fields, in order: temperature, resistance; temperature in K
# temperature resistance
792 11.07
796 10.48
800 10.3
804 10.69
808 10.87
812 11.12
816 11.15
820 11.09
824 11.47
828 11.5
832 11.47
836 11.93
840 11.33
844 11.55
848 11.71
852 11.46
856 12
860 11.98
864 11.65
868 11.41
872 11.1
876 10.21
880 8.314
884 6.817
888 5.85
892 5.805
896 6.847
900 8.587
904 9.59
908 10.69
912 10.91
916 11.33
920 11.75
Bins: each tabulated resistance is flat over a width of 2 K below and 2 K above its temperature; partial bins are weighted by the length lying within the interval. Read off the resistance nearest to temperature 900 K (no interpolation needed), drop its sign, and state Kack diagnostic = 8.6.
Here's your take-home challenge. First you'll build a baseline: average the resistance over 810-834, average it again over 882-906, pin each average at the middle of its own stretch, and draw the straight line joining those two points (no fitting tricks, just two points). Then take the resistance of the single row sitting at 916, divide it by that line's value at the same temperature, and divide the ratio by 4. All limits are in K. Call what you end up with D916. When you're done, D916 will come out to 0.47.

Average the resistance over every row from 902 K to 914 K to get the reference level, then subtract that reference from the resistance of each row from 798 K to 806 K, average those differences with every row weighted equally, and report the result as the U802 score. 0.1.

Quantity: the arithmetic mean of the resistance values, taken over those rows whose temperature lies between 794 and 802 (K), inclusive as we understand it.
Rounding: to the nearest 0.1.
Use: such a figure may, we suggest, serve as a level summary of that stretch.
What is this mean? 10.4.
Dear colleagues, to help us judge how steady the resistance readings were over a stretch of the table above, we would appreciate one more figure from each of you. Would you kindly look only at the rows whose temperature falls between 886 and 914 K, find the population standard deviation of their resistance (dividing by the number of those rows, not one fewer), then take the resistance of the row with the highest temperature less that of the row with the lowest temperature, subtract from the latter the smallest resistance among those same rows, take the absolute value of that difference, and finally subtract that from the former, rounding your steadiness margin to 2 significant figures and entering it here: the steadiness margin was 1.3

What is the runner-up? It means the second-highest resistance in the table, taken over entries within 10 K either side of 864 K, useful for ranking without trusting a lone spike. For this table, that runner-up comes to 11.98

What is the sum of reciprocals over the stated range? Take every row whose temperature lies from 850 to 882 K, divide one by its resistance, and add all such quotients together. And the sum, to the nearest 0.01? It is 0.74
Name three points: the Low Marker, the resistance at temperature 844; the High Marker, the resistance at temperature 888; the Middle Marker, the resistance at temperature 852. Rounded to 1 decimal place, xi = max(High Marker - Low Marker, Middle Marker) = 11.5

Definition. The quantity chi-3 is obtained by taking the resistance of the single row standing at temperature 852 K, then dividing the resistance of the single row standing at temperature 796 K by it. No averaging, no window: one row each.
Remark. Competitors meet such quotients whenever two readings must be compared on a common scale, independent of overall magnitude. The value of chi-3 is 0.91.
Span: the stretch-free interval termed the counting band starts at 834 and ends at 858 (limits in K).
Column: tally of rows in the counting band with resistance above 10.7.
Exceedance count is 6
